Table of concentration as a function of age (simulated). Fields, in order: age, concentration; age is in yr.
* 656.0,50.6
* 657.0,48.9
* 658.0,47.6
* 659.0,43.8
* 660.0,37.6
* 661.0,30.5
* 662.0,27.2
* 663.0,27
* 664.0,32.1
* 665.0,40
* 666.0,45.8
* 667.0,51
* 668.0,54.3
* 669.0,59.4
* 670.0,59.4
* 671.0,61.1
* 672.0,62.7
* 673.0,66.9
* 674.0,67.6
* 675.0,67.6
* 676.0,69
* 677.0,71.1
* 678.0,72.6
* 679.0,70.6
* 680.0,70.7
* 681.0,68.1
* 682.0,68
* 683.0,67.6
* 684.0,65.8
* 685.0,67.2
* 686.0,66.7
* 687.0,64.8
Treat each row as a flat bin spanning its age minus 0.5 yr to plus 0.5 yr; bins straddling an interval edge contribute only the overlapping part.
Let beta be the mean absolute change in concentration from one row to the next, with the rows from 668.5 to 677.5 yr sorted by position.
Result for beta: 1.5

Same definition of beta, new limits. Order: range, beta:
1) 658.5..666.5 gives 5.1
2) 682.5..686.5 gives 1.2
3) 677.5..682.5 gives 1.2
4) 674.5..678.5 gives 1.7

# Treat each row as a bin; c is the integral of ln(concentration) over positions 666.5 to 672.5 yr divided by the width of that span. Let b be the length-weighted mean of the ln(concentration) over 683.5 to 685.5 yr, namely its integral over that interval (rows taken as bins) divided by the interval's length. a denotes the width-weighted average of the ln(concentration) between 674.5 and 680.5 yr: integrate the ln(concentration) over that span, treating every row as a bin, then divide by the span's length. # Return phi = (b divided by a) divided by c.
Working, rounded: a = 4.25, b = 4.20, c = 4.06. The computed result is 0.243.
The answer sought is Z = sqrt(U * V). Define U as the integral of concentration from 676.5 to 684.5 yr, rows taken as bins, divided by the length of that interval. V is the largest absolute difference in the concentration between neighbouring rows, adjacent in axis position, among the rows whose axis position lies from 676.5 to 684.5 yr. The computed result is 13.4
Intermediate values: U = 69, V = 2.6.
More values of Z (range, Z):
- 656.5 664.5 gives 16.2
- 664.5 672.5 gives 17.7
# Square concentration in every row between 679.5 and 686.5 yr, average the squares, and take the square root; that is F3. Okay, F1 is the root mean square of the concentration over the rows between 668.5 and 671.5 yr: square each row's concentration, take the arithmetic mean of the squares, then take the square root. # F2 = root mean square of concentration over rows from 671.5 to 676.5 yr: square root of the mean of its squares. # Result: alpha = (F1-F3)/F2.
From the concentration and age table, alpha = -0.1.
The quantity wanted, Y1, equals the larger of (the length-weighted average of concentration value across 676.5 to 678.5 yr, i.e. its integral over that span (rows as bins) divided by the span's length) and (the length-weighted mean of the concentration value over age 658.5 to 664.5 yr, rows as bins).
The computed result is 72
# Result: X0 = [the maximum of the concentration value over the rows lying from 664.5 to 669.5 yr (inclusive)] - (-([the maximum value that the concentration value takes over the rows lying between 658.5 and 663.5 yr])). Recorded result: 103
